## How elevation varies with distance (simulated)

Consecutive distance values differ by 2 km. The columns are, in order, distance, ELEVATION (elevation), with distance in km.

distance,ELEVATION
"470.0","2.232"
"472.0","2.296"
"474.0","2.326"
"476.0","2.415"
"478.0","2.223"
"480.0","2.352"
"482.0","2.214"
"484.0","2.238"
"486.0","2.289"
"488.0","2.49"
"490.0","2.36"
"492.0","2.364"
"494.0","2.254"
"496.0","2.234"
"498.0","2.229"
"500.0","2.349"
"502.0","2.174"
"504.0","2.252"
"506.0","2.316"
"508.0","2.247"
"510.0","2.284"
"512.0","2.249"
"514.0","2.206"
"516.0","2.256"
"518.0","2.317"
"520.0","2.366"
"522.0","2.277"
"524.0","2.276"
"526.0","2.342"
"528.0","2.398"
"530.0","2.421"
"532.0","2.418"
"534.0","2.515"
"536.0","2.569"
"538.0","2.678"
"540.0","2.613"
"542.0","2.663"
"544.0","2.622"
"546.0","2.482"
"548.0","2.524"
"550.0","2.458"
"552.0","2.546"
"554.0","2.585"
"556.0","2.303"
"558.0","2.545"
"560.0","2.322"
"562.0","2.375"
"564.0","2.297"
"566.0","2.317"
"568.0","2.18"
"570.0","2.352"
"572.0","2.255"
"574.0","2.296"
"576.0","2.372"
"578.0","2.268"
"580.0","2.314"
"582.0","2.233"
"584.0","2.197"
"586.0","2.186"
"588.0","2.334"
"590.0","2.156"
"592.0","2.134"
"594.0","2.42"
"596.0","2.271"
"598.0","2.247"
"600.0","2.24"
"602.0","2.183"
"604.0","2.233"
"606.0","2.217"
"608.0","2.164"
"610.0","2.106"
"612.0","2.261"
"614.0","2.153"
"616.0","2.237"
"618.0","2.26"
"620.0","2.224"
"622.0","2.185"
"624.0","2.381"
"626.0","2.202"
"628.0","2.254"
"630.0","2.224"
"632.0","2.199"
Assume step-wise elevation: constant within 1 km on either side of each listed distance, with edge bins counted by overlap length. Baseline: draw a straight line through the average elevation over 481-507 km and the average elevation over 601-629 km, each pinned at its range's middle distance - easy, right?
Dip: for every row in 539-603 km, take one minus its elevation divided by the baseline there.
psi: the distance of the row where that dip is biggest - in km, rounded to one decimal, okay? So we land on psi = 592.0 km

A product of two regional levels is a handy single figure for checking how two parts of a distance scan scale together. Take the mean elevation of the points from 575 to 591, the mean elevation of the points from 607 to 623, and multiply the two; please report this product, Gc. 5.0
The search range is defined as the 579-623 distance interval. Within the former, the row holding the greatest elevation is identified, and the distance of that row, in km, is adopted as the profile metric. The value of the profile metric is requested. 594.0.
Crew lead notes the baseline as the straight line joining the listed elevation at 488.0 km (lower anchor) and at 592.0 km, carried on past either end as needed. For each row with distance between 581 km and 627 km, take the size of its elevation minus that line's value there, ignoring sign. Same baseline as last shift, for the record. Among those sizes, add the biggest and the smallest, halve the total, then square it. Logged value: 0.032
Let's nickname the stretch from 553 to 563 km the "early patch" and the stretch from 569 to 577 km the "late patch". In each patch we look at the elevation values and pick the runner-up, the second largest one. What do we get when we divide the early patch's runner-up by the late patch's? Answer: 1.08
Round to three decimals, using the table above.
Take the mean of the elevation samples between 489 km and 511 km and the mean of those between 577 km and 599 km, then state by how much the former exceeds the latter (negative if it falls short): 0.028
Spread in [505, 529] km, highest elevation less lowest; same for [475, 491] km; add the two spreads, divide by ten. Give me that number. 0.047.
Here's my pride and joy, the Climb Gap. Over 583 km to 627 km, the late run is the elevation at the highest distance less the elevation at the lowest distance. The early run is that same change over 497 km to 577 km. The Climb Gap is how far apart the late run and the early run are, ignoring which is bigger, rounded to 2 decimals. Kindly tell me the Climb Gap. 0.14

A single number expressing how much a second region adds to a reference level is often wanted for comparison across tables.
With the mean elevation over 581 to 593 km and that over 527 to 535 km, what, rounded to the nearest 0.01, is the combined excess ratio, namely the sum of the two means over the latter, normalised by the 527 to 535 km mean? 1.91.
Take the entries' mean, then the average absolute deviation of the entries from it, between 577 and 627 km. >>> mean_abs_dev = 0.054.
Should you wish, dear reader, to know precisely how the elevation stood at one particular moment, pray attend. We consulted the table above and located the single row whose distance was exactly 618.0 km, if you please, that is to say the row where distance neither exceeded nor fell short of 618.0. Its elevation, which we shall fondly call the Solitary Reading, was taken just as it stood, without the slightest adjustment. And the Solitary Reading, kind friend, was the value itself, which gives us 2.26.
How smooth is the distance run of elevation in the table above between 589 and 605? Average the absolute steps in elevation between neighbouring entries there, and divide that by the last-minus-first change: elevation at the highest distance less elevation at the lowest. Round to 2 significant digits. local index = 1.1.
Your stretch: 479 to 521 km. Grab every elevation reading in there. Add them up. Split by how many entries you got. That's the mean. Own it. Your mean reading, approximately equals 2.29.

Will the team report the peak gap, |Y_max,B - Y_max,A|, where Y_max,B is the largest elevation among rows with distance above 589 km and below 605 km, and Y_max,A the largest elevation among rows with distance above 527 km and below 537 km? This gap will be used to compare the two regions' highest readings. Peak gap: 0.15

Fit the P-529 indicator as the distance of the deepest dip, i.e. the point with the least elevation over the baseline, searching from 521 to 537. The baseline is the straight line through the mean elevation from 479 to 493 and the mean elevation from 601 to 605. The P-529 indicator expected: 522.0 km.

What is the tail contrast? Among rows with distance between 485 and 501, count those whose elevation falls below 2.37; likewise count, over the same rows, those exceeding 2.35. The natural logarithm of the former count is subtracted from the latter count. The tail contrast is 1.1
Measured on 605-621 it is -2.1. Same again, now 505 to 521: -1.1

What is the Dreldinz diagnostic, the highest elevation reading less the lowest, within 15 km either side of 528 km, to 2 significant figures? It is 0.47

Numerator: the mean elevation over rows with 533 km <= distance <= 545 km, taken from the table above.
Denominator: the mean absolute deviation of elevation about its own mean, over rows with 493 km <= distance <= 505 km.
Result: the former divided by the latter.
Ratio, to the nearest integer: 72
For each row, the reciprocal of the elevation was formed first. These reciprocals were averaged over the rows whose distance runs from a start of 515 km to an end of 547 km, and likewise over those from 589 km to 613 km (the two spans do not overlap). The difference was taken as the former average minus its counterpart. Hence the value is -0.04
